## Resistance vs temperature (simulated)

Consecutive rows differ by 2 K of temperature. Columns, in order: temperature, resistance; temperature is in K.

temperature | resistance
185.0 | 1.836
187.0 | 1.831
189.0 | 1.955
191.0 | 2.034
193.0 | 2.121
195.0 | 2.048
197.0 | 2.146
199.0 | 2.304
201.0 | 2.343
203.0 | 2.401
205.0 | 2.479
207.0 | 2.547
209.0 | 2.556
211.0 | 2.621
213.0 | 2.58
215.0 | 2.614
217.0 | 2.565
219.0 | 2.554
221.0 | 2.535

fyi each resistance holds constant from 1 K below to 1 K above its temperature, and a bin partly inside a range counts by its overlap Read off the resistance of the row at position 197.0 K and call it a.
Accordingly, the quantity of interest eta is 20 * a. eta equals 43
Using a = 2.146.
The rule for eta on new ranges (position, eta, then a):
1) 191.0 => 41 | 2.034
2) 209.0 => 51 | 2.556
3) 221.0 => 51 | 2.535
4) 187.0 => 37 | 1.831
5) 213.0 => 52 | 2.58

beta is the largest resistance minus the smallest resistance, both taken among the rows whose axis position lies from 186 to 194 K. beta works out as 0.29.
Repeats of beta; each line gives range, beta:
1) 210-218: 0.06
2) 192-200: 0.26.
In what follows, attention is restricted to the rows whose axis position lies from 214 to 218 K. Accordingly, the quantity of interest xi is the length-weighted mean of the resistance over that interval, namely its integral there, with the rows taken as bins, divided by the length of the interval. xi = 2.59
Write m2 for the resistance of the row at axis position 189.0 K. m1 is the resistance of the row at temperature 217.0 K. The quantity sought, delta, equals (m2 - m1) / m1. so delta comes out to -0.24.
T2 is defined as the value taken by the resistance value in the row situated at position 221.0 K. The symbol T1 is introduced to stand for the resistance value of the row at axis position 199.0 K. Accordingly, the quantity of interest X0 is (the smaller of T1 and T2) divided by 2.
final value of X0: 1.15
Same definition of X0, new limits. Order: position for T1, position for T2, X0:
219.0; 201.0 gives 1.17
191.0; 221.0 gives 1.02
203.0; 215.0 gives 1.20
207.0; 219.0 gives 1.27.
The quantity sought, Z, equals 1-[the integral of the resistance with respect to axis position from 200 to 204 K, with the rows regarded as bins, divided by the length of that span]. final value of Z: -1.4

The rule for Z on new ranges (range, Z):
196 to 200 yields -1.2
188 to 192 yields -1.0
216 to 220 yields -1.6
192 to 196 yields -1.1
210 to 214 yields -1.6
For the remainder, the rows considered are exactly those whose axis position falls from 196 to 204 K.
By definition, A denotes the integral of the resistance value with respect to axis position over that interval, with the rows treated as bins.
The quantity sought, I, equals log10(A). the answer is 1.26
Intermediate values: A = 18.4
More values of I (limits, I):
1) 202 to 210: 1.30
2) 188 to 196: 1.21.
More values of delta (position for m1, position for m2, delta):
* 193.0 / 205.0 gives 0.17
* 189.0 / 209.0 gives 0.31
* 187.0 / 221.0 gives 0.38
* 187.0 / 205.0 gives 0.35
